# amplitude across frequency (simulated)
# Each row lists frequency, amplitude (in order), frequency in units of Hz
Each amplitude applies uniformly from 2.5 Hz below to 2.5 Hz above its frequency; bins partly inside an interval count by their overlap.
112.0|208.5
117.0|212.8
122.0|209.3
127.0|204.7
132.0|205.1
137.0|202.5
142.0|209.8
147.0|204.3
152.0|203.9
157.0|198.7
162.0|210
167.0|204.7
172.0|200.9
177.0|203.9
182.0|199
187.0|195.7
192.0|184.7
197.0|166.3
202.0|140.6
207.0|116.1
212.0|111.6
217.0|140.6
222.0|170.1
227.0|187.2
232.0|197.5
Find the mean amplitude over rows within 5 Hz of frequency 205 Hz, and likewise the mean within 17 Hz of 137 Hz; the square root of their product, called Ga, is 162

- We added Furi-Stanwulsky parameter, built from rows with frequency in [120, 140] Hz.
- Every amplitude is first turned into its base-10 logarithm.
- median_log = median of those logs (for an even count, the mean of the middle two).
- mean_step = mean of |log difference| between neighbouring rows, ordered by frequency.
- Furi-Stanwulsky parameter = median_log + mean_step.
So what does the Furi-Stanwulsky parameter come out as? 2.32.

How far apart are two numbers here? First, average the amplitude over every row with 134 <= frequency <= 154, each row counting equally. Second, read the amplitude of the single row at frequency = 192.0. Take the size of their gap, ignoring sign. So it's 20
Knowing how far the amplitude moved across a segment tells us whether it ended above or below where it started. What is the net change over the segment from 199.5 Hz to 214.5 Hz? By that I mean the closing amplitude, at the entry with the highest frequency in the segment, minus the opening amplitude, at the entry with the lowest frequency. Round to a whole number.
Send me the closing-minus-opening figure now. -29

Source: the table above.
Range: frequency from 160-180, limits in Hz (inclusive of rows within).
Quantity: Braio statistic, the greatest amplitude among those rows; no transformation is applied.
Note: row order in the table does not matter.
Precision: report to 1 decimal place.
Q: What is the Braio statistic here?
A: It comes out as 210.0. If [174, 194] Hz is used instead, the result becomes 203.9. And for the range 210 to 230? 187.2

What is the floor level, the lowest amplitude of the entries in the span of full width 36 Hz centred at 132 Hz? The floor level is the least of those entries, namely 202.5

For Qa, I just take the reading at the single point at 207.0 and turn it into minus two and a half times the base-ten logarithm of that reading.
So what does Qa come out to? -5.16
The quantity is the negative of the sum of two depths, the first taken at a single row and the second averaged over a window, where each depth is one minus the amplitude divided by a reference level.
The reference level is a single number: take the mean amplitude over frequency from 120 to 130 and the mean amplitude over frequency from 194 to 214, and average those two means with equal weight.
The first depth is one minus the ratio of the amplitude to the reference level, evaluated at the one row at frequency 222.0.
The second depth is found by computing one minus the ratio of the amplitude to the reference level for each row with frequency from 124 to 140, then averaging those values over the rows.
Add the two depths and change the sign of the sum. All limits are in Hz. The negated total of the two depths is 0.2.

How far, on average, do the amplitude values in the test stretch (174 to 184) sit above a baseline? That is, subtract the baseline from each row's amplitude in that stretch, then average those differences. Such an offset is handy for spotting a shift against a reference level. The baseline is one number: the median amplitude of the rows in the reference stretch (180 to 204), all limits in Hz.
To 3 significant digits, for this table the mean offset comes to 16.8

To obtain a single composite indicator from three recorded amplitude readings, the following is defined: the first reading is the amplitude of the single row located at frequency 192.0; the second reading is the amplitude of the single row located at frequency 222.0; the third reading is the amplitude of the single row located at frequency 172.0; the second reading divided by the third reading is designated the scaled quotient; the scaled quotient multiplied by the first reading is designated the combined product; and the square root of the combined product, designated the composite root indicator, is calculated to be 12.5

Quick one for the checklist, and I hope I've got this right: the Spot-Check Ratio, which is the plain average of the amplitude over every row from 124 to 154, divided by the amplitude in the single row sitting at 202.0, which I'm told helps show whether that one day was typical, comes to 1.46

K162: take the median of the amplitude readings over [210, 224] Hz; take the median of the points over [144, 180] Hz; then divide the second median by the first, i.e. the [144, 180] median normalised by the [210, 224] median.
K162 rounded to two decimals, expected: 1.45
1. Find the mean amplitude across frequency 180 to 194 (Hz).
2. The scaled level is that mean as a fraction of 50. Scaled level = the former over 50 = 3.86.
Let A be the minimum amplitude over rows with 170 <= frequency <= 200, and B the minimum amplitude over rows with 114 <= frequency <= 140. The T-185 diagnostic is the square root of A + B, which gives 19.2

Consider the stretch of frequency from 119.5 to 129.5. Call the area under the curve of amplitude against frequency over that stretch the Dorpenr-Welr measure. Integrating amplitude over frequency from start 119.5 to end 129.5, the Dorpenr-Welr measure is 2070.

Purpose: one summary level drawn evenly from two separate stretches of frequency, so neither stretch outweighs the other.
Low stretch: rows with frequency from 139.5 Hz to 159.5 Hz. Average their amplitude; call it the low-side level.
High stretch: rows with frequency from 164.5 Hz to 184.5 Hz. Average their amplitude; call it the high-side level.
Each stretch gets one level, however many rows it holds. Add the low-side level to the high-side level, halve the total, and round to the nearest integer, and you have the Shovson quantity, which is 203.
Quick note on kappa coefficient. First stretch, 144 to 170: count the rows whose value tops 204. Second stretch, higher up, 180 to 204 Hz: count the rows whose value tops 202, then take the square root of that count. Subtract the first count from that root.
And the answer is -3.00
